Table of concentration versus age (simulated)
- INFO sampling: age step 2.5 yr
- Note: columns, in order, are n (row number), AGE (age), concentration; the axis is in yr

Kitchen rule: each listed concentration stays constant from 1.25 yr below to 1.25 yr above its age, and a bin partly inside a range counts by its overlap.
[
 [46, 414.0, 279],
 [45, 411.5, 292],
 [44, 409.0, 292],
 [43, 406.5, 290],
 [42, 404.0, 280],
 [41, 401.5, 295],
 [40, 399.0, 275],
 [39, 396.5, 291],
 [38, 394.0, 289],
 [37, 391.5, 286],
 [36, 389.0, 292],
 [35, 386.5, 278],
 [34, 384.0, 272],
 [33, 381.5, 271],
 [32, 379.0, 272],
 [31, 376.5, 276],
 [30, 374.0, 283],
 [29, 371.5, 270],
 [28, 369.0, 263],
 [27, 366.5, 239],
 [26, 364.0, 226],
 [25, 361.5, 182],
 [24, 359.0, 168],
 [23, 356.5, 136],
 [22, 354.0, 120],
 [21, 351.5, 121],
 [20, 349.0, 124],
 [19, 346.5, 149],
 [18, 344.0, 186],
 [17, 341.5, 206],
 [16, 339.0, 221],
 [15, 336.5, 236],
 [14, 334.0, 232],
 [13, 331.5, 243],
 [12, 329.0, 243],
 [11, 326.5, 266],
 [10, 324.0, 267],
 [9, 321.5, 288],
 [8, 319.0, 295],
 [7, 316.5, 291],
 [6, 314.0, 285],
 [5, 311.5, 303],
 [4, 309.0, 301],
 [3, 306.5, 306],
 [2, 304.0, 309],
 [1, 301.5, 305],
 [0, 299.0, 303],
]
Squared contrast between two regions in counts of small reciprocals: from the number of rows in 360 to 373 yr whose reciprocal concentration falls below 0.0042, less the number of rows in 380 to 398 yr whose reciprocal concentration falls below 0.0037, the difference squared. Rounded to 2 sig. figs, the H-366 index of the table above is 16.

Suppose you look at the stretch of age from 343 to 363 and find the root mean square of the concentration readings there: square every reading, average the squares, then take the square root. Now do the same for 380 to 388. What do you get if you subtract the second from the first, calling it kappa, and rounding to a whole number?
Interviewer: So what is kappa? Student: -123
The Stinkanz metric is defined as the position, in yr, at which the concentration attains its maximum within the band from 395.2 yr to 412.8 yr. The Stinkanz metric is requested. 401.5 yr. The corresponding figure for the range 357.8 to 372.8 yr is 371.5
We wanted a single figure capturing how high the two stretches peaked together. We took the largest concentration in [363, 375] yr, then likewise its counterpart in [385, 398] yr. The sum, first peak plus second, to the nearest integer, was 575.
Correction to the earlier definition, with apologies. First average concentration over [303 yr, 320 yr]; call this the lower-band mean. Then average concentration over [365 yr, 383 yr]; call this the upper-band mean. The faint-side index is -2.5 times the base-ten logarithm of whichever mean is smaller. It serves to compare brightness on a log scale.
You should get -6.07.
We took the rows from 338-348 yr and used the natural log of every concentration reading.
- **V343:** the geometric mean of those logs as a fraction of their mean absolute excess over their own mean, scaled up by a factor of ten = 422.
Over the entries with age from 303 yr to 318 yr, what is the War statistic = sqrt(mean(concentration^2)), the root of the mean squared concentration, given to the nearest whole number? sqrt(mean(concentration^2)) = 299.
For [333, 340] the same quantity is 230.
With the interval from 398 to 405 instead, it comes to 283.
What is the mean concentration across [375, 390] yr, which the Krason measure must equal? 277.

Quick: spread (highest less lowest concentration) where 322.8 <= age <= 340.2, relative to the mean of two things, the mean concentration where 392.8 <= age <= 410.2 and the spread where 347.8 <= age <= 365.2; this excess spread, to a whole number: -151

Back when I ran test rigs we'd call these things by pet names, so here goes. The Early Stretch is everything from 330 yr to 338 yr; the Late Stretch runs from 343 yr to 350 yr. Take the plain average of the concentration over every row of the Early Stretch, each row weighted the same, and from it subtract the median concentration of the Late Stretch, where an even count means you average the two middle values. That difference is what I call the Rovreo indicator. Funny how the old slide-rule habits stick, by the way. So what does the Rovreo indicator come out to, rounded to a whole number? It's 88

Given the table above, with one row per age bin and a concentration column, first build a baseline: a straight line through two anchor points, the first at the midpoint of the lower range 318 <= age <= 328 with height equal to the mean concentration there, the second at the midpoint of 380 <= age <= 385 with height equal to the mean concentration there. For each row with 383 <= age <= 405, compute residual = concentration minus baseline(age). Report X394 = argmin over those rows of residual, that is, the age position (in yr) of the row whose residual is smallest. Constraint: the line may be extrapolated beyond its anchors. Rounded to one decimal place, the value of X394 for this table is 384.0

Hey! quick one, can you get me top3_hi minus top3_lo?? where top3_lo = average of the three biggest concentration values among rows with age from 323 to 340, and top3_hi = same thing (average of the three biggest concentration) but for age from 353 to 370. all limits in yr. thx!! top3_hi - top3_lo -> -16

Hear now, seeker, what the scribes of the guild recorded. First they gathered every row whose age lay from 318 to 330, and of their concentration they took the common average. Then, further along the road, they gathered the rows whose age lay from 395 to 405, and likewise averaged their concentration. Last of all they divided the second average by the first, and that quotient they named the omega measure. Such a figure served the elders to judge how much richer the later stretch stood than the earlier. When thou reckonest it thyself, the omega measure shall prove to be 1.0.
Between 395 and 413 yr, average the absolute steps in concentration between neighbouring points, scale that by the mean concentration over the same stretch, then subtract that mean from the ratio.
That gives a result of -288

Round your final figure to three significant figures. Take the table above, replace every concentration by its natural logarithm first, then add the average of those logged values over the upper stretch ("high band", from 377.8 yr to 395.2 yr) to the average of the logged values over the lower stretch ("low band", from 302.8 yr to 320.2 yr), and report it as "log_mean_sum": 11.3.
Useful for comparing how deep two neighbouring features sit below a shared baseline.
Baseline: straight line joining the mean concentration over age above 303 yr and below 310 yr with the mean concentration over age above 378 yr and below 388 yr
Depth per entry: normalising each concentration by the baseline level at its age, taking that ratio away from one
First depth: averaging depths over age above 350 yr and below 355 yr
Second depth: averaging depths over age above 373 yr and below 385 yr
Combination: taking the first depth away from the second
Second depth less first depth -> -0.58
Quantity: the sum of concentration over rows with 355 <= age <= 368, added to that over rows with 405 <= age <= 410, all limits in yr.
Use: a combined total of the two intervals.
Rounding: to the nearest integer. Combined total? 1533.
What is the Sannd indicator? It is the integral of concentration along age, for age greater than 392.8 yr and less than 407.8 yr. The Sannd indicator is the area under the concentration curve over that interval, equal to 4300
